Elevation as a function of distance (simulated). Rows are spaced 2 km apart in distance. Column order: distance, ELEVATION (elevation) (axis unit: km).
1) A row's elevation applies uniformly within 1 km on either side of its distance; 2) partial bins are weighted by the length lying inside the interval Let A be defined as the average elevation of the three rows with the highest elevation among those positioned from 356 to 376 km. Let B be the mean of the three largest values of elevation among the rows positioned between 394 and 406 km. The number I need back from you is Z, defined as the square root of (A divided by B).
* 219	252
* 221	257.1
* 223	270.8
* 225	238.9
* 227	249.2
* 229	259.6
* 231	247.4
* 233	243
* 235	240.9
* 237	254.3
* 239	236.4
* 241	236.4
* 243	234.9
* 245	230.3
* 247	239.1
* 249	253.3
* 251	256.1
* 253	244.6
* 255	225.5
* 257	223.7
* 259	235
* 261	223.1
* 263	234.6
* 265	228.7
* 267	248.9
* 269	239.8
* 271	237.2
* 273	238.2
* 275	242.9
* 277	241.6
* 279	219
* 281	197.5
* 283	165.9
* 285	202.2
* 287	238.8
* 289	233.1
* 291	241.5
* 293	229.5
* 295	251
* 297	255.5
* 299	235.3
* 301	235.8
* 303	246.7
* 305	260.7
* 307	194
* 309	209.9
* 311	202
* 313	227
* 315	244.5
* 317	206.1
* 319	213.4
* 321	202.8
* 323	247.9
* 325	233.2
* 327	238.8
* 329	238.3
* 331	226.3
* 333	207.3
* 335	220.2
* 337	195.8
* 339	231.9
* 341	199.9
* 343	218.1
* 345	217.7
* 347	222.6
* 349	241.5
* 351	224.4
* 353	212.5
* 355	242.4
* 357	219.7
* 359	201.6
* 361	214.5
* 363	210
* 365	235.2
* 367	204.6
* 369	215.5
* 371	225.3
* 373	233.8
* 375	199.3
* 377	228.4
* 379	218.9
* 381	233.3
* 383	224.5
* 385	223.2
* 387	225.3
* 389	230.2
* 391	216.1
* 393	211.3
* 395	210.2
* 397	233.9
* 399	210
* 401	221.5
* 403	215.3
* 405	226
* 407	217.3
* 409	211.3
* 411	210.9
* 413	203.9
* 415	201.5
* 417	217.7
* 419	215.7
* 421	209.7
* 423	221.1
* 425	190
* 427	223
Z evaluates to 1.01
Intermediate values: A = 231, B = 227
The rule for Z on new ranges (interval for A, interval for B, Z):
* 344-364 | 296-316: 0.96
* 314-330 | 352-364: 1.04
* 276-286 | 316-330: 0.96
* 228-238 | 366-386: 1.05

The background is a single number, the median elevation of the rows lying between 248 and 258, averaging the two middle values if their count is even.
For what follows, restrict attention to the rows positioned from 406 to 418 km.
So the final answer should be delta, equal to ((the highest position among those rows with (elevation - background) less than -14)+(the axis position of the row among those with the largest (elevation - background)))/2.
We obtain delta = 417 km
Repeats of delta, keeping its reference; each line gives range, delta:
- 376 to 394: 387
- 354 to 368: 361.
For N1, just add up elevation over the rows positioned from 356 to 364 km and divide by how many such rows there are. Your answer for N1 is 211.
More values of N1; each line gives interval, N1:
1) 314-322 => 217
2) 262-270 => 238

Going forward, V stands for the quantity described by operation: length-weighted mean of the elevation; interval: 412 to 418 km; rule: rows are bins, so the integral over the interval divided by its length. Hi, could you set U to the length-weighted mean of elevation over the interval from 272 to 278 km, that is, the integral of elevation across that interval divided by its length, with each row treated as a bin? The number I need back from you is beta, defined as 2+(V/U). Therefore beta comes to 2.86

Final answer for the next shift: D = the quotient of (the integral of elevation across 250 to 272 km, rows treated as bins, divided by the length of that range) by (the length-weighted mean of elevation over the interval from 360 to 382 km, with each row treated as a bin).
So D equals 1.07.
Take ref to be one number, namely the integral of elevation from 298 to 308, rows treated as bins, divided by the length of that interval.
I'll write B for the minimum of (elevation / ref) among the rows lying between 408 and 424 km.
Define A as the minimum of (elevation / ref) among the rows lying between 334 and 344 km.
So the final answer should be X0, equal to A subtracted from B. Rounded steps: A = 0.83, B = 0.86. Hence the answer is 0.024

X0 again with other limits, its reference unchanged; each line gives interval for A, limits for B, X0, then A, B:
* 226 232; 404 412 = -0.156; 1.06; 0.90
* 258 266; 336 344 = -0.116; 0.95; 0.83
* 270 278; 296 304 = -0.008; 1.01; 1.00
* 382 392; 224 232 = 0.097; 0.92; 1.02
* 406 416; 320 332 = 0.006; 0.86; 0.86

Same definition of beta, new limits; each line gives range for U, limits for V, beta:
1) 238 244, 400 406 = 2.94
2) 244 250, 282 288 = 2.84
